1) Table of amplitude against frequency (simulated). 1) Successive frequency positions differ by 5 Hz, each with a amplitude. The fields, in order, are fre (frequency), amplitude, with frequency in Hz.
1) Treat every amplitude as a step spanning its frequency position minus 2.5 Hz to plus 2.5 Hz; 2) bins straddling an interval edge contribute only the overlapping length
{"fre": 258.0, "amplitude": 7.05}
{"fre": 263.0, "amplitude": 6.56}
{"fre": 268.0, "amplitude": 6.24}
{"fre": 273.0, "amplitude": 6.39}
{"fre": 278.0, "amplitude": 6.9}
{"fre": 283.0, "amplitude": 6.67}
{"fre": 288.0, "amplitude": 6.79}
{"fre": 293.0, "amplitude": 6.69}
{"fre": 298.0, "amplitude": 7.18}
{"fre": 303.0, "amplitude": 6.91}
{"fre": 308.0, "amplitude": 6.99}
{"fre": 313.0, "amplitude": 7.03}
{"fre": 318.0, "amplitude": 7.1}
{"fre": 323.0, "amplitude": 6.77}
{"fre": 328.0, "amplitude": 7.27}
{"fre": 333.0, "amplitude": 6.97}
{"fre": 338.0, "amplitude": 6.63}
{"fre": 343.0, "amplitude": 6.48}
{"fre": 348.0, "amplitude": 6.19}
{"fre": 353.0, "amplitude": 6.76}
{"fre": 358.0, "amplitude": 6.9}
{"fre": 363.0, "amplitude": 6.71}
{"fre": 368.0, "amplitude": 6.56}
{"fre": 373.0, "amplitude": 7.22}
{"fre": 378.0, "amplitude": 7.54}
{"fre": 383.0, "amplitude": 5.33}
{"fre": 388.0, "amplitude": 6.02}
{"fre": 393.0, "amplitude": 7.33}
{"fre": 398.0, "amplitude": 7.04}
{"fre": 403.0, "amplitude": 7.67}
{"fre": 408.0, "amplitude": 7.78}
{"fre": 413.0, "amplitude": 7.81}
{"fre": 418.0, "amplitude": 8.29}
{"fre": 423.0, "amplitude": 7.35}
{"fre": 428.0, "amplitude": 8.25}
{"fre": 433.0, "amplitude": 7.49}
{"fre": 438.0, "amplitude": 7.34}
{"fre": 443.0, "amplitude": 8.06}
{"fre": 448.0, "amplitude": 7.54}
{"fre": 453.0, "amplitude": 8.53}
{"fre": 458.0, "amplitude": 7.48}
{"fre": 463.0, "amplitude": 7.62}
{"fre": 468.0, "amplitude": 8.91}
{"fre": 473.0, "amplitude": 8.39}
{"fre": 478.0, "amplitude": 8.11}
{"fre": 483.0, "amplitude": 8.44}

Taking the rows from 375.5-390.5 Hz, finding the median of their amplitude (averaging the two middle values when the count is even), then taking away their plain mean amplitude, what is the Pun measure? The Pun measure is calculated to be -0.28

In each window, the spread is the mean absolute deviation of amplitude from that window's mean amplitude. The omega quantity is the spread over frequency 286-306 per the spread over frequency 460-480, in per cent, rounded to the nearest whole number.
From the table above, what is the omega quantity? 39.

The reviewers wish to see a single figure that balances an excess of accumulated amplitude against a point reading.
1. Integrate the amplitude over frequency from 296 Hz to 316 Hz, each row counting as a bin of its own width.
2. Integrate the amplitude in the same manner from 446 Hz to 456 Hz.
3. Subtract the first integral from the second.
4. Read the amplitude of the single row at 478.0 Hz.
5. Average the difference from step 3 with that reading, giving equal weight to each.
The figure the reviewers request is -26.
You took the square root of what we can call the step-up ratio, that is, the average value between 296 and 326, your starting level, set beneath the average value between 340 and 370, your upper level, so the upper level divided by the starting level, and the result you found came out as 0.97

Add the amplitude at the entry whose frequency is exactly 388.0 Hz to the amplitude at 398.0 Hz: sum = 13.1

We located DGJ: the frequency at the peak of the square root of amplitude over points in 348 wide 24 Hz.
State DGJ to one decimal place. 358.0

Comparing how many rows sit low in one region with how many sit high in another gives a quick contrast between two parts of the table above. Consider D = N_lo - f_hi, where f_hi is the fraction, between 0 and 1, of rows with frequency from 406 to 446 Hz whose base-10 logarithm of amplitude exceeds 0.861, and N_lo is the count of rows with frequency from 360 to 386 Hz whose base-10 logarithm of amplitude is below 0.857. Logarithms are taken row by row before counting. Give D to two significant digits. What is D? 2.0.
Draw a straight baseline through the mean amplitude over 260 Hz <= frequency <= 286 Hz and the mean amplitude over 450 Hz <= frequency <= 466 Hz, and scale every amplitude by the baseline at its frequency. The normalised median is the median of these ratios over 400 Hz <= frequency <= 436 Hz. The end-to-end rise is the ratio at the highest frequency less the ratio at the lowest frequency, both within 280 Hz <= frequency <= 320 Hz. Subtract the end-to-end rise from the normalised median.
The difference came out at 1.01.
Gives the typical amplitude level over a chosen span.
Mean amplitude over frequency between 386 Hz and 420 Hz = 7.4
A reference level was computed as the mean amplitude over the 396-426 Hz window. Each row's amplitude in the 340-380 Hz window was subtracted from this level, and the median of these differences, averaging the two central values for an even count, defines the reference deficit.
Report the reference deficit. 0.9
